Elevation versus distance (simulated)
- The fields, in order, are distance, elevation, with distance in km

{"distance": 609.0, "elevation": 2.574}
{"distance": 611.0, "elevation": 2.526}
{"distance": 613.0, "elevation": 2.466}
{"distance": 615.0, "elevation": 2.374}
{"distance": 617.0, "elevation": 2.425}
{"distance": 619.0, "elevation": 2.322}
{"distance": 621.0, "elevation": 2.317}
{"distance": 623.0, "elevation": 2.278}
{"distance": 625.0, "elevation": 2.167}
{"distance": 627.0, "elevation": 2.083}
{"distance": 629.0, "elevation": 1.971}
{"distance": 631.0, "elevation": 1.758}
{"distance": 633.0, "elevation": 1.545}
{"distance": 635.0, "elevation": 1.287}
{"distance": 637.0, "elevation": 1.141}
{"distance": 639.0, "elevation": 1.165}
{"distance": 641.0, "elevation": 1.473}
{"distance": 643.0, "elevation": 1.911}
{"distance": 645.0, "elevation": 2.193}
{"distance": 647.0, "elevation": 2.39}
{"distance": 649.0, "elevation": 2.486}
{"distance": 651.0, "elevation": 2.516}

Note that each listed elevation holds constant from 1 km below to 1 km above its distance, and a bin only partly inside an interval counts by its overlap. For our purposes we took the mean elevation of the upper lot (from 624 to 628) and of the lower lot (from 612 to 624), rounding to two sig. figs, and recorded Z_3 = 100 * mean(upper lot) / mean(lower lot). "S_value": 90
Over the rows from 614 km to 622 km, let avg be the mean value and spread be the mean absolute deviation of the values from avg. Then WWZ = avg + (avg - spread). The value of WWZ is 4.7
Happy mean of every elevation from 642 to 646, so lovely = 2.05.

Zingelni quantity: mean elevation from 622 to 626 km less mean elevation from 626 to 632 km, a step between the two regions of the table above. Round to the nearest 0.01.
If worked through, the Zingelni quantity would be 0.29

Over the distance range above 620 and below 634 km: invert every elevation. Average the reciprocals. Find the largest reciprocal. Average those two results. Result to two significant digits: 0.58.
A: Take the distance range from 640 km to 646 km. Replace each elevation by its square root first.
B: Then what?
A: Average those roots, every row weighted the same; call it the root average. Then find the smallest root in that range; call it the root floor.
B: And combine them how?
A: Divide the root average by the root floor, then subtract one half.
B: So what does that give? 0.620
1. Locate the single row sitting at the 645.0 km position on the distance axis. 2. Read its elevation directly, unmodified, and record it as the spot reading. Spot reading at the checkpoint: 2.193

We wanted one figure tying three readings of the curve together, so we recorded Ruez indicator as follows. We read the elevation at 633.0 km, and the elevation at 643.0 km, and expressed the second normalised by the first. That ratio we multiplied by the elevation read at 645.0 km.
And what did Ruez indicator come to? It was 2.7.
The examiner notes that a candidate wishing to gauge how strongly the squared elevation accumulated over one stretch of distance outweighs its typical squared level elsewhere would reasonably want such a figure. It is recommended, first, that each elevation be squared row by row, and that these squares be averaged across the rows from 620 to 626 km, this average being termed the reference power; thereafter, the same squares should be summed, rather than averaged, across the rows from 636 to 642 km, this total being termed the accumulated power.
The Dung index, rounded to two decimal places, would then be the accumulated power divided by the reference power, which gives 0.95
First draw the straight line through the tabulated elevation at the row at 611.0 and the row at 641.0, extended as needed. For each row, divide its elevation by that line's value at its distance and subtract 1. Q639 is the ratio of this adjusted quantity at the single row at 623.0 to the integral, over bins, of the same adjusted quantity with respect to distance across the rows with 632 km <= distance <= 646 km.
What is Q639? 0.36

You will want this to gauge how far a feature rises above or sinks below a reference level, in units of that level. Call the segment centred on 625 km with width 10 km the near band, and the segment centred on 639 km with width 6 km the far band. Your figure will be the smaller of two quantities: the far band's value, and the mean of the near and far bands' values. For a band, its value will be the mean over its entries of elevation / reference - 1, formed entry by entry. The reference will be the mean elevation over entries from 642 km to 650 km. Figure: -0.44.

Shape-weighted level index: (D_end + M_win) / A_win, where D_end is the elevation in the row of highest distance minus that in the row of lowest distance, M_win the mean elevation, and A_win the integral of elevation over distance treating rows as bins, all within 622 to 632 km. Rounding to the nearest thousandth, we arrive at 0.075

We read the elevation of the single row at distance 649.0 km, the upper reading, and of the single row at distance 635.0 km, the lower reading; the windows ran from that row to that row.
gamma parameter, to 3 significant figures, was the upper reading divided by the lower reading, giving 1.93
